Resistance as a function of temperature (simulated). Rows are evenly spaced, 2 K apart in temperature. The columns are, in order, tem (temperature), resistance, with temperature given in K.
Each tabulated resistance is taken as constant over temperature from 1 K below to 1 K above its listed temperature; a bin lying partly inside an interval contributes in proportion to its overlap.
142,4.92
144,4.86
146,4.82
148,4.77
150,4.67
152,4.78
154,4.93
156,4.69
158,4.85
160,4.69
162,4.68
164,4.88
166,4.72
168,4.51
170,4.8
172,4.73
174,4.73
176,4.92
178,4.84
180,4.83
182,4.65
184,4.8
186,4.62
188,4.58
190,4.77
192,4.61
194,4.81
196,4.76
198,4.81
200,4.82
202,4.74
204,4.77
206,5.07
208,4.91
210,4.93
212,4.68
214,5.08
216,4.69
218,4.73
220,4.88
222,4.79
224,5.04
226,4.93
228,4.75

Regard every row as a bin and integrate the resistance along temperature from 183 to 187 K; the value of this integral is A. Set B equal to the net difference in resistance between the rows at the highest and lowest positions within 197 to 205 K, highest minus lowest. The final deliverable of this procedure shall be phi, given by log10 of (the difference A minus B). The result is 1.28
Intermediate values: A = 19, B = -0.04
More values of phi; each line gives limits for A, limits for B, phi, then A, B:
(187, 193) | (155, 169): 1.45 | 28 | -0.18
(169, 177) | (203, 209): 1.58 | 38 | 0.14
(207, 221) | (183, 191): 1.83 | 68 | -0.03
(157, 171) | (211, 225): 1.82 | 66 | 0.36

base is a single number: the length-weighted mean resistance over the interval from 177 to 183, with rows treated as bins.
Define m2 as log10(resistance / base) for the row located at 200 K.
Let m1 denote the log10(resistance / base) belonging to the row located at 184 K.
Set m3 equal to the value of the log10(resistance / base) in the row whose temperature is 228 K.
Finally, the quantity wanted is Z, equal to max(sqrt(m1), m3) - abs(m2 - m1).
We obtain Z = 0.047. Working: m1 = 0.002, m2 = 0.004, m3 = -0.0021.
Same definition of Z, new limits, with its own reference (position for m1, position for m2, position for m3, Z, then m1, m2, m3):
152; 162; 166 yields 0.015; 0.001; -0.009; -0.0049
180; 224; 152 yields 0.053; 0.005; 0.024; 0.0006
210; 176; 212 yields 0.118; 0.014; 0.013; -0.0086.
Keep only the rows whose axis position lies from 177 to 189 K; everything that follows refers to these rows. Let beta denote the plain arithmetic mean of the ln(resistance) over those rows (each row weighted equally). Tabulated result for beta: 1.552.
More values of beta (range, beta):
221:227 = 1.593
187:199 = 1.552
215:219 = 1.550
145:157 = 1.564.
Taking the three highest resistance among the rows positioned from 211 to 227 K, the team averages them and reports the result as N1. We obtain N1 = 5.02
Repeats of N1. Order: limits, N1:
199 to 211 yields 4.97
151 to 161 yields 4.85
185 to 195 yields 4.73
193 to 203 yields 4.81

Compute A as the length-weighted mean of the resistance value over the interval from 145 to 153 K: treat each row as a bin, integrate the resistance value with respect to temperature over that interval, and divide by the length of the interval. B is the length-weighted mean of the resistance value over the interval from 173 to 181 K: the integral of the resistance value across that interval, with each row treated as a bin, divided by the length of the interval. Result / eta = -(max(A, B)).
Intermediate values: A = 4.76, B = 4.83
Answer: -4.83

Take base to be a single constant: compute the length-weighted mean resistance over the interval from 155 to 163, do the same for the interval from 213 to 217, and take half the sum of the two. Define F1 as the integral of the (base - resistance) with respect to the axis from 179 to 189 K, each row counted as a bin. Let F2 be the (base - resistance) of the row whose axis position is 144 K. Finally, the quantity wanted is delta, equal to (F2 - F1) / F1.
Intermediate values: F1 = 1.1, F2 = -0.05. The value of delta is -1.049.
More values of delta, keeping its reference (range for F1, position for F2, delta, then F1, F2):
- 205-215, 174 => -1.060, -1.3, 0.08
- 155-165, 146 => -1.028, 0.5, -0.01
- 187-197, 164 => -1.074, 1.0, -0.07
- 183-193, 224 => -1.179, 1.3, -0.23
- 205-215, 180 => -0.981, -1.3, -0.02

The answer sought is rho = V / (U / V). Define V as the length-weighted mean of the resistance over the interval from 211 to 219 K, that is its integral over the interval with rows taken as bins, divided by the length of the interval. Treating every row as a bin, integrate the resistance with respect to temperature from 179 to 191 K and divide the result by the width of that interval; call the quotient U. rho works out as 4.88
